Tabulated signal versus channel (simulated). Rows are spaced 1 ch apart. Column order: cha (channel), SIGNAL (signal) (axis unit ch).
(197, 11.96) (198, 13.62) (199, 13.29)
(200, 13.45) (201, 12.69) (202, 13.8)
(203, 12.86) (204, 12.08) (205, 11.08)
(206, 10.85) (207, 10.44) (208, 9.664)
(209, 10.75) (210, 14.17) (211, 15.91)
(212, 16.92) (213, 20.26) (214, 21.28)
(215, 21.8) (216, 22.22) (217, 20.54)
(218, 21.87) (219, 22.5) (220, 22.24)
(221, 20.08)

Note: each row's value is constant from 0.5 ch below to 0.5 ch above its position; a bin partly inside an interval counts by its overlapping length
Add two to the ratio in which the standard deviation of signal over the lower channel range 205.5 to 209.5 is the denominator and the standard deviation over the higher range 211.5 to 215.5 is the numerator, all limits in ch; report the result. 6.1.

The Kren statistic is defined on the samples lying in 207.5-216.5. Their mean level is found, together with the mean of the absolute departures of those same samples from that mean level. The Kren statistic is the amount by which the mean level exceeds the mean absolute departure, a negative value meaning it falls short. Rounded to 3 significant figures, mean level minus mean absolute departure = 13.1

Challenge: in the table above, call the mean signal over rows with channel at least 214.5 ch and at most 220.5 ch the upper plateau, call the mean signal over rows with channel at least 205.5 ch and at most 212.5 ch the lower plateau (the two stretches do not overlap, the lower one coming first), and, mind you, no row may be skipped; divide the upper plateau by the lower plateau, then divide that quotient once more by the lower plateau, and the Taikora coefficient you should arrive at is 0.136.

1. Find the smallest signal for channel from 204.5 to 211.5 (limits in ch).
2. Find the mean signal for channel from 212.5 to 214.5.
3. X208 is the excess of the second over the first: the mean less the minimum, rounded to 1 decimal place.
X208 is 11.1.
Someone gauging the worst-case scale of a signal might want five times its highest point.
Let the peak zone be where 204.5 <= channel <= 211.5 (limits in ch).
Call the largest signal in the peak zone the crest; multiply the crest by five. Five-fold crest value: 80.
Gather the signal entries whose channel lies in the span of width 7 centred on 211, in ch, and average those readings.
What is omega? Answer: 15.6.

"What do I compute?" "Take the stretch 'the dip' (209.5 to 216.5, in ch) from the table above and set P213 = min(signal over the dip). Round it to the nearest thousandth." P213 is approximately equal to 14.170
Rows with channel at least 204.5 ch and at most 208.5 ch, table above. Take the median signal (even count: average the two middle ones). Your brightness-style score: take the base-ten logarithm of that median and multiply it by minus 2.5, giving -2.57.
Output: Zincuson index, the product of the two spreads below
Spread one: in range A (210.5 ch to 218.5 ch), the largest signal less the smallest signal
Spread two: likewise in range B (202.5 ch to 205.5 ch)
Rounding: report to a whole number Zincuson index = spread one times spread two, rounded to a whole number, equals 11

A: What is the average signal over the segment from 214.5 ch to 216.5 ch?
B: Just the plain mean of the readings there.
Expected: 22.0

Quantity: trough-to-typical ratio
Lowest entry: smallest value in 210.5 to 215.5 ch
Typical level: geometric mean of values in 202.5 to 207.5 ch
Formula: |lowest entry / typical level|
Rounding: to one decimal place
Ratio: 1.4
